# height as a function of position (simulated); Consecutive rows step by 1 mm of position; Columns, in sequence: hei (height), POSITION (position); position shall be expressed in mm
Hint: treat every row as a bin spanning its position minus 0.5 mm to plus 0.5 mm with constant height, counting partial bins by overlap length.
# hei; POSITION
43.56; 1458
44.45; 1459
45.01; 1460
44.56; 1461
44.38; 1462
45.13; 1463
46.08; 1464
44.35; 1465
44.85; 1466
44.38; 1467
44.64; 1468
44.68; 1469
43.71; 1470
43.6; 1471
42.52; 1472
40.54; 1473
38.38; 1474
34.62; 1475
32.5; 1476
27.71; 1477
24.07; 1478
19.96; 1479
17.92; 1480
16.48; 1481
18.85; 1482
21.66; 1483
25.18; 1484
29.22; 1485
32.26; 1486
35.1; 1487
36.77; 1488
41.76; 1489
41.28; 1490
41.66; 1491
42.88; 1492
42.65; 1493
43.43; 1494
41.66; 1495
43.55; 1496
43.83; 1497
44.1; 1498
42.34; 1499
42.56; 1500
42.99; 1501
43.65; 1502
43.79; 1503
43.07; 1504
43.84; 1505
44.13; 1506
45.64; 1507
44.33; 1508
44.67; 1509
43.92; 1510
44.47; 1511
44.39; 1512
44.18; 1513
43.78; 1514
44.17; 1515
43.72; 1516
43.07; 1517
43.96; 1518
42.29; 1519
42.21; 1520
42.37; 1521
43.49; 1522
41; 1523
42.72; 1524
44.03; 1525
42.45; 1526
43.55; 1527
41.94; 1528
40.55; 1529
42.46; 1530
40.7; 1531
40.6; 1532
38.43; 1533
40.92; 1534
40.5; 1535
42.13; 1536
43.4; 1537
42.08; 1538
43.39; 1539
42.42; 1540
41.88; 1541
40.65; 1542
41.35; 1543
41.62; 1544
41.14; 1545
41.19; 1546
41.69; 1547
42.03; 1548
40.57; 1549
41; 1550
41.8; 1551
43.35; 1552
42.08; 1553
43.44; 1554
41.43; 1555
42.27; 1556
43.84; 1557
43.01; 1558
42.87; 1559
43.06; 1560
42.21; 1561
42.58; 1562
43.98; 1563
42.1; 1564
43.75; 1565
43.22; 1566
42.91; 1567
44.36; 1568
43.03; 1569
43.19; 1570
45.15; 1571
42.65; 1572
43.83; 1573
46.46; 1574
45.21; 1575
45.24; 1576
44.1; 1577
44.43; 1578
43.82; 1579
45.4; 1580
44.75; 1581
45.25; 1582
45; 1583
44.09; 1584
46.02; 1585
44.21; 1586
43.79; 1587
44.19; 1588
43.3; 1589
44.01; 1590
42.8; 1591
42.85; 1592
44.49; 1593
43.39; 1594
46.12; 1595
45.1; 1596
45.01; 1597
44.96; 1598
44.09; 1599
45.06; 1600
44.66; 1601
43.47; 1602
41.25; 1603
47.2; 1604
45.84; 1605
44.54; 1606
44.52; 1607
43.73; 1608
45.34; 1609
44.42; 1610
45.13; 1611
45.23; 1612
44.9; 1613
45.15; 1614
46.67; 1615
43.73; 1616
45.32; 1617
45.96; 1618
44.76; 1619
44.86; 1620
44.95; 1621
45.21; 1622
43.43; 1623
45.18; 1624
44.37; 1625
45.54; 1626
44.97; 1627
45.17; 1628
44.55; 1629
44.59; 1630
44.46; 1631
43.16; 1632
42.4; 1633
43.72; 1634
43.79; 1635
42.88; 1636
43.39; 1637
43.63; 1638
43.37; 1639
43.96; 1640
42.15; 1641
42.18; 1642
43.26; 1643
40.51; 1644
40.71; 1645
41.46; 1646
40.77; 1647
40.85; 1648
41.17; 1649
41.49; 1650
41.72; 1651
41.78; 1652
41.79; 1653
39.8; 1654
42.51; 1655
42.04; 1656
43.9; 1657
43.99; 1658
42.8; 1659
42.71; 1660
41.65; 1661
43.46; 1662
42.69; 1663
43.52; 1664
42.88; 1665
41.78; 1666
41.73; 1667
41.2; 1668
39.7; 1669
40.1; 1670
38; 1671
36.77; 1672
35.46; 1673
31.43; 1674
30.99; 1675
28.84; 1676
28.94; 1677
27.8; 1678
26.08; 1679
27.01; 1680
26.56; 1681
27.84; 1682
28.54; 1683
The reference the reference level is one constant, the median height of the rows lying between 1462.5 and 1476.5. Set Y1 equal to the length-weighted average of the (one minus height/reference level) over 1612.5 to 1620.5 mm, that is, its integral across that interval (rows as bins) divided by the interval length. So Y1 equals -0.026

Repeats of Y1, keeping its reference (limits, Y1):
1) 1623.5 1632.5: -0.014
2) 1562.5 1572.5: 0.014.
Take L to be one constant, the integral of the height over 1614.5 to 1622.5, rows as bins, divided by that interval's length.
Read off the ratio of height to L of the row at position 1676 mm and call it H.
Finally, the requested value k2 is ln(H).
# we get -0.45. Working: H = 0.64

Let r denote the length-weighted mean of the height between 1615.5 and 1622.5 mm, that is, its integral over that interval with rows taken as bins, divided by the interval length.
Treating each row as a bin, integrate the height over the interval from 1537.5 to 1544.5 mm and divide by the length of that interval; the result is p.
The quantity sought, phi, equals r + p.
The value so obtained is 86.9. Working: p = 41.9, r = 45.0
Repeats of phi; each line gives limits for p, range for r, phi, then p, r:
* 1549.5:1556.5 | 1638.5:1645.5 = 84.5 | 42.2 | 42.3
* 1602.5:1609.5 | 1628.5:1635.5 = 88.4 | 44.6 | 43.8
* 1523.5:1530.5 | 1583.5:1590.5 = 86.8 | 42.5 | 44.2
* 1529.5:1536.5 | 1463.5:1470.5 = 85.5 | 40.8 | 44.7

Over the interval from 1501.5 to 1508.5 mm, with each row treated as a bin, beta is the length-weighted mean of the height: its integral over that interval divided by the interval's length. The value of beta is 44.1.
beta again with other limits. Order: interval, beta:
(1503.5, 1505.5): 43.5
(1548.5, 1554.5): 42.0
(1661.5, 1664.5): 43.2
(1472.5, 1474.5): 39.5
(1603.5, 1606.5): 45.9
